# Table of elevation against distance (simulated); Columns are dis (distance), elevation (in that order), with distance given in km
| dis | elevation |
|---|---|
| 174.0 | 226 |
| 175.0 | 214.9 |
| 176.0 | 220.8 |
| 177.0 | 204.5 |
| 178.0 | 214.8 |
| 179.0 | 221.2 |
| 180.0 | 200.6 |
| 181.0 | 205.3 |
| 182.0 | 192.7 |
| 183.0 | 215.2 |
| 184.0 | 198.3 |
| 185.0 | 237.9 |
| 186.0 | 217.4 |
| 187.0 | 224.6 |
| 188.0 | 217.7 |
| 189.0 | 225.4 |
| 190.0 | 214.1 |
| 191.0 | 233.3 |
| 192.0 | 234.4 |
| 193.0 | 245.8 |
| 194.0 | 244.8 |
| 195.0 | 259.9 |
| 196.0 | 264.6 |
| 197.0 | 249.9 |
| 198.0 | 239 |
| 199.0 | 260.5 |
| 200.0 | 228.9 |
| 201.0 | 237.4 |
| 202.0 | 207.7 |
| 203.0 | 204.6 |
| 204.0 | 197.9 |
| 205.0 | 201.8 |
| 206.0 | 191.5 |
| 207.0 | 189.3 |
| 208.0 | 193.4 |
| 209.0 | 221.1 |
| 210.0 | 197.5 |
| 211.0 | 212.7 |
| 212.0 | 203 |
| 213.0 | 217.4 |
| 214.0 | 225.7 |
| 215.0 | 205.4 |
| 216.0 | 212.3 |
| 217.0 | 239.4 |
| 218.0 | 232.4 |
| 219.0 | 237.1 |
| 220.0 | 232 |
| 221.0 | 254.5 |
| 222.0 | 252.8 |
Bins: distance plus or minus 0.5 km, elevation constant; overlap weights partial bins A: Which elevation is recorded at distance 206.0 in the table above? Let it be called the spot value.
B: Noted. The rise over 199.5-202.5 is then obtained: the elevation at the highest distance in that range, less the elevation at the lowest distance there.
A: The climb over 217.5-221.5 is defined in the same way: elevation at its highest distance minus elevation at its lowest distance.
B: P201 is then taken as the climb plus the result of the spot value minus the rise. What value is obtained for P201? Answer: 235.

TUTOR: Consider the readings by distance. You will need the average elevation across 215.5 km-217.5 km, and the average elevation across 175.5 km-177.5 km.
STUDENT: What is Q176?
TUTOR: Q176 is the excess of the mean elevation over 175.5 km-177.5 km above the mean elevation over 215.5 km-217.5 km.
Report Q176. -13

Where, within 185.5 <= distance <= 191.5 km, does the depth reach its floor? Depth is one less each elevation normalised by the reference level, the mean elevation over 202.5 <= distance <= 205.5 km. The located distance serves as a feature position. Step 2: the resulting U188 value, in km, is 191.0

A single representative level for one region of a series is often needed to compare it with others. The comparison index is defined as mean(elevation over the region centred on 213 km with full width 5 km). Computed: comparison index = 213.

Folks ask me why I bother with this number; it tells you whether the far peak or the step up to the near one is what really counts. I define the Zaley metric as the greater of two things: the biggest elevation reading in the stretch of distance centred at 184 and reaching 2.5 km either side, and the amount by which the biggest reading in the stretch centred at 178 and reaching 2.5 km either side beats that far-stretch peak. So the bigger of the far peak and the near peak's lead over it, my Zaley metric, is 238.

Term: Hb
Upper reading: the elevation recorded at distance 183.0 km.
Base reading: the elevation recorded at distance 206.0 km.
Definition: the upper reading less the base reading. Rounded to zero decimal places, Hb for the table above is 24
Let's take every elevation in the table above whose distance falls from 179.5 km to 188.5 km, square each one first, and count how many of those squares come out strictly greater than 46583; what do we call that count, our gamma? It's 4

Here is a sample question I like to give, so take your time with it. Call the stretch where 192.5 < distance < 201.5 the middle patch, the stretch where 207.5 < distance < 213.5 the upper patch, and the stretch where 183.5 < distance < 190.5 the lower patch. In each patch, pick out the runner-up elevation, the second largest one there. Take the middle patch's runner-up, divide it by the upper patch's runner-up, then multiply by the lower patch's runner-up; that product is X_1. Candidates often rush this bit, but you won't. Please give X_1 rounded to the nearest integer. 270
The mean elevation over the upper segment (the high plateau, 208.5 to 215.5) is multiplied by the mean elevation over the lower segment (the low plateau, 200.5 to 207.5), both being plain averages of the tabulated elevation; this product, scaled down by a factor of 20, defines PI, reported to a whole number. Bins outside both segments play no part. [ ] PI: 2164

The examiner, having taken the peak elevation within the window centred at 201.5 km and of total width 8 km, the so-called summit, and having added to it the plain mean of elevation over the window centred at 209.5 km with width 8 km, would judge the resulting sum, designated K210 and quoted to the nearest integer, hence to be 464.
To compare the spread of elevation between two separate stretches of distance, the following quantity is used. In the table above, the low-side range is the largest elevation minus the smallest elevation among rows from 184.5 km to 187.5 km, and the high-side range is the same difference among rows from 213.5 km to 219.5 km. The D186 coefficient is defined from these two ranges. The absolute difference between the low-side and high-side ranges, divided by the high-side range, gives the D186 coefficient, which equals 0.4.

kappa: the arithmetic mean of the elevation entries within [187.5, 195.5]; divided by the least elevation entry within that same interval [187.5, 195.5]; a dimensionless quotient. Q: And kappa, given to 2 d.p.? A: 1.09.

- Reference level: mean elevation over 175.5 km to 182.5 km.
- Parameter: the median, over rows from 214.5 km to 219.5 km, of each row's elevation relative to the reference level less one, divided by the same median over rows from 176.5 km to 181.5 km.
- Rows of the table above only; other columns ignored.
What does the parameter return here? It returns -7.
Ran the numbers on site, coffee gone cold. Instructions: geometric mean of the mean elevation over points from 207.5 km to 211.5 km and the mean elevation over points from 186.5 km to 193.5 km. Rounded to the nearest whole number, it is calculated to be 217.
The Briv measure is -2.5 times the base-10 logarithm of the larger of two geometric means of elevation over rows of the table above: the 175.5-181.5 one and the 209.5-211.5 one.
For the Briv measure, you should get -5.81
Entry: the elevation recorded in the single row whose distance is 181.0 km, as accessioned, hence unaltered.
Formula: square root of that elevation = 14.3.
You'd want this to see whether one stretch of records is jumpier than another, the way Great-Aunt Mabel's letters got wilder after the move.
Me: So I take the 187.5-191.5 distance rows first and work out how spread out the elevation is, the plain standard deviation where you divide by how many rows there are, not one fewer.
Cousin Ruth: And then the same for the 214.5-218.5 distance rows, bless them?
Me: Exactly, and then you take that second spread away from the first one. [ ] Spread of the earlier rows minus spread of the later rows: -6.6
